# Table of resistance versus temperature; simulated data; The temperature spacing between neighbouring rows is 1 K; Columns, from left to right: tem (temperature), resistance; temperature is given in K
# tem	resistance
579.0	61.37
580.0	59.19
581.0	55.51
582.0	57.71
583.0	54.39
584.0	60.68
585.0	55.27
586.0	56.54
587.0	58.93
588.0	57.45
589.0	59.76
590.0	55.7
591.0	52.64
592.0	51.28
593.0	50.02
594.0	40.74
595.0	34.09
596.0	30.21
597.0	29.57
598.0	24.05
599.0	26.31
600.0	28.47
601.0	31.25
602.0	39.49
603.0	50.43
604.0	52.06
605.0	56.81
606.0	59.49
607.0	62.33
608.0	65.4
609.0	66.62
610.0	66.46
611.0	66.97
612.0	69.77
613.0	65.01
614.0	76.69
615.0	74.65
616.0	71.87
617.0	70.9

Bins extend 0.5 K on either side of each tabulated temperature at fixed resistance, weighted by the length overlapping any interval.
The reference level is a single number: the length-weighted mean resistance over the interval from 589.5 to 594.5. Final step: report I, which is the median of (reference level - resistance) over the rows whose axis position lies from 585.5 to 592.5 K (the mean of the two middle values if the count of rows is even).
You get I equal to -6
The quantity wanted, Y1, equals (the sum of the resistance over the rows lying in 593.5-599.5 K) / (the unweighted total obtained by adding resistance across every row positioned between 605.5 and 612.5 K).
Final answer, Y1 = 0.4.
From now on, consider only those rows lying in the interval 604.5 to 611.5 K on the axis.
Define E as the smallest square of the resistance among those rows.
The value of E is 3227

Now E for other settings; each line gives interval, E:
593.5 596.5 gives 913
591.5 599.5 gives 578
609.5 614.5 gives 4226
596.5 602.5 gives 578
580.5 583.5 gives 2958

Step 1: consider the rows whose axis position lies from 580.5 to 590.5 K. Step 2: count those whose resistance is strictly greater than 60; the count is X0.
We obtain 1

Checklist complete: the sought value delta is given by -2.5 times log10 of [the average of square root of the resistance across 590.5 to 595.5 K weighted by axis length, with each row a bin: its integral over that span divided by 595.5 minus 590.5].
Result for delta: -2.1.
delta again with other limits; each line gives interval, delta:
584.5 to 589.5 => -2.2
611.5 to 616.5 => -2.3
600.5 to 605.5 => -2.1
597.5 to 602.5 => -1.8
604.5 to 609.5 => -2.2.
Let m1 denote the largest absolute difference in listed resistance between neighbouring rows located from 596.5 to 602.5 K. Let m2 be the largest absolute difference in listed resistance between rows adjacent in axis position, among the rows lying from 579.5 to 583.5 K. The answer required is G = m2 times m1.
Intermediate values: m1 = 8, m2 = 3.7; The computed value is 30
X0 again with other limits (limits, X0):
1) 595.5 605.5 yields 0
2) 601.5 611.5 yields 5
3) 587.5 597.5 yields 0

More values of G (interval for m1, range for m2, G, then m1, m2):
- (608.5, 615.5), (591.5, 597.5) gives 108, 12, 9.3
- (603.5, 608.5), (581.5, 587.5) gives 30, 5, 6.3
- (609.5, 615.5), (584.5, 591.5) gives 47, 12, 4.1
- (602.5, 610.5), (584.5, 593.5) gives 19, 5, 4.1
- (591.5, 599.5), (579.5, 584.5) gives 58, 9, 6.3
